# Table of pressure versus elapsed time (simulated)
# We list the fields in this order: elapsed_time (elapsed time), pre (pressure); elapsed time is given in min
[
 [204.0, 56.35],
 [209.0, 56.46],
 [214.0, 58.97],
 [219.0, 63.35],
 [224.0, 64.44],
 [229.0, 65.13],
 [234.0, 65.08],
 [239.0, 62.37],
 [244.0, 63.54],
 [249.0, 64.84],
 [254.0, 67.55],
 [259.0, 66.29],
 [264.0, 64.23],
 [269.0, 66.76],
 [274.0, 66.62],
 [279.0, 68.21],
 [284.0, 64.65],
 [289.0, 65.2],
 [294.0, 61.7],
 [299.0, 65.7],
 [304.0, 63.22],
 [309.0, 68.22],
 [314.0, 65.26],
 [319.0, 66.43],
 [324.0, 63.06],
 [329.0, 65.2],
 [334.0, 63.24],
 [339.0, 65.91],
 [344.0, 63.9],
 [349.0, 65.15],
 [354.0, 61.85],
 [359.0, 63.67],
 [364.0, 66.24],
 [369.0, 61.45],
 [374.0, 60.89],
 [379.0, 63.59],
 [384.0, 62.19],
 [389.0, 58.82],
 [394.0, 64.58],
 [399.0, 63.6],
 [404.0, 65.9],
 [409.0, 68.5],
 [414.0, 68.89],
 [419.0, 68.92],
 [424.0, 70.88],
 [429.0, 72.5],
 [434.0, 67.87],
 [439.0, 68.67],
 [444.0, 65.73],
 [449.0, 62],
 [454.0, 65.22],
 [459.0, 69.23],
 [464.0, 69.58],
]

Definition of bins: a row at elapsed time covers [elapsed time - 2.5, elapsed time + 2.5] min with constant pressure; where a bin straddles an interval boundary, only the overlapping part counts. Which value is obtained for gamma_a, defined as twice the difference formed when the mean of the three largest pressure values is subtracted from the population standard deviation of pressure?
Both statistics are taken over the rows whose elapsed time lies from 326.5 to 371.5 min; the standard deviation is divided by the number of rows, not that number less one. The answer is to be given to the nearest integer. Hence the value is -128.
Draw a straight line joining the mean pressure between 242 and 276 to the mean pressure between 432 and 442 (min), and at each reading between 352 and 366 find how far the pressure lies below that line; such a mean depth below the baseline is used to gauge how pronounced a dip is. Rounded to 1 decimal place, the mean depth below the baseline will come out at 3.2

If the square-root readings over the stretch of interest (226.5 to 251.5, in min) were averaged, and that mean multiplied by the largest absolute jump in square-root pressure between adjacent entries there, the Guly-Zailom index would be 1.4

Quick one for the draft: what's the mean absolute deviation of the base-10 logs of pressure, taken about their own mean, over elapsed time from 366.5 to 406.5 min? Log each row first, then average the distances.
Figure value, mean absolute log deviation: 0.0124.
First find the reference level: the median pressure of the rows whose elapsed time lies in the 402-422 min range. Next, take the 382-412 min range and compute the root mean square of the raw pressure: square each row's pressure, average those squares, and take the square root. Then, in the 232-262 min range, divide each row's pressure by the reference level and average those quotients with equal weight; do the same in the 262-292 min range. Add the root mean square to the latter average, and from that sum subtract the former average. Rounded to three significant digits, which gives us 64.0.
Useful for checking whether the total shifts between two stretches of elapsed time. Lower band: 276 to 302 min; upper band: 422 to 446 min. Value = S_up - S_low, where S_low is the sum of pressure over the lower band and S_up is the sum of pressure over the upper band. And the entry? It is 20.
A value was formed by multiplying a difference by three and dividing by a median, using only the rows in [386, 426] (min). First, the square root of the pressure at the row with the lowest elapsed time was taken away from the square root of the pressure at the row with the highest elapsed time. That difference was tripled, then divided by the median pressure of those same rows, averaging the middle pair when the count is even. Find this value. 0.033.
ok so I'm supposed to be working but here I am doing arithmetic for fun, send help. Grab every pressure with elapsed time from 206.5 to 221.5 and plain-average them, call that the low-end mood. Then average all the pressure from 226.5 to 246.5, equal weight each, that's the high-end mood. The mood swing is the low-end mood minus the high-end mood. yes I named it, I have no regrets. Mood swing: -4.4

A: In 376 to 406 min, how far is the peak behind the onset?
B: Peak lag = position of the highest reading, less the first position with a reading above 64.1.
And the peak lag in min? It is 10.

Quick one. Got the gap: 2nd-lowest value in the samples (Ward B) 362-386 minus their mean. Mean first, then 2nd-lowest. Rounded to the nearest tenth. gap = -1.4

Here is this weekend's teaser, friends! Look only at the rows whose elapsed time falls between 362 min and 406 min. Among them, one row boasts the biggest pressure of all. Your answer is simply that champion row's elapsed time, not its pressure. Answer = 364.0 min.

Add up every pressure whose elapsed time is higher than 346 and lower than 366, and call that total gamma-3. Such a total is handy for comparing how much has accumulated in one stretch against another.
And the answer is 257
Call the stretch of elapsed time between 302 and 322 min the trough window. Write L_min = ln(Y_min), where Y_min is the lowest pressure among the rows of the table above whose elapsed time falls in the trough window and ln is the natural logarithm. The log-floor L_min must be 4.15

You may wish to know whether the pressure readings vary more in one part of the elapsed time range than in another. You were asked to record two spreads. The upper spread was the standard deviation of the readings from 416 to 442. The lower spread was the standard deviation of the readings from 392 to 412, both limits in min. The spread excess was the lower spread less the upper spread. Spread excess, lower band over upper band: 0.2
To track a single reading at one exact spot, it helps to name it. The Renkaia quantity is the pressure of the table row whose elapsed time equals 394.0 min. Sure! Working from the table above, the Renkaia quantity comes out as 64.58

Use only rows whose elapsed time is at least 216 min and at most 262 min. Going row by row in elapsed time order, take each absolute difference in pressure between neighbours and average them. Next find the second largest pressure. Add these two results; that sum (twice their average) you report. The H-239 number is 67.7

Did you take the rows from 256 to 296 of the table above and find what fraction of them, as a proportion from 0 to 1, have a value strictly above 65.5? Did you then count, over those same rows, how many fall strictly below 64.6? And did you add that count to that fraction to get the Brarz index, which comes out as 2.5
